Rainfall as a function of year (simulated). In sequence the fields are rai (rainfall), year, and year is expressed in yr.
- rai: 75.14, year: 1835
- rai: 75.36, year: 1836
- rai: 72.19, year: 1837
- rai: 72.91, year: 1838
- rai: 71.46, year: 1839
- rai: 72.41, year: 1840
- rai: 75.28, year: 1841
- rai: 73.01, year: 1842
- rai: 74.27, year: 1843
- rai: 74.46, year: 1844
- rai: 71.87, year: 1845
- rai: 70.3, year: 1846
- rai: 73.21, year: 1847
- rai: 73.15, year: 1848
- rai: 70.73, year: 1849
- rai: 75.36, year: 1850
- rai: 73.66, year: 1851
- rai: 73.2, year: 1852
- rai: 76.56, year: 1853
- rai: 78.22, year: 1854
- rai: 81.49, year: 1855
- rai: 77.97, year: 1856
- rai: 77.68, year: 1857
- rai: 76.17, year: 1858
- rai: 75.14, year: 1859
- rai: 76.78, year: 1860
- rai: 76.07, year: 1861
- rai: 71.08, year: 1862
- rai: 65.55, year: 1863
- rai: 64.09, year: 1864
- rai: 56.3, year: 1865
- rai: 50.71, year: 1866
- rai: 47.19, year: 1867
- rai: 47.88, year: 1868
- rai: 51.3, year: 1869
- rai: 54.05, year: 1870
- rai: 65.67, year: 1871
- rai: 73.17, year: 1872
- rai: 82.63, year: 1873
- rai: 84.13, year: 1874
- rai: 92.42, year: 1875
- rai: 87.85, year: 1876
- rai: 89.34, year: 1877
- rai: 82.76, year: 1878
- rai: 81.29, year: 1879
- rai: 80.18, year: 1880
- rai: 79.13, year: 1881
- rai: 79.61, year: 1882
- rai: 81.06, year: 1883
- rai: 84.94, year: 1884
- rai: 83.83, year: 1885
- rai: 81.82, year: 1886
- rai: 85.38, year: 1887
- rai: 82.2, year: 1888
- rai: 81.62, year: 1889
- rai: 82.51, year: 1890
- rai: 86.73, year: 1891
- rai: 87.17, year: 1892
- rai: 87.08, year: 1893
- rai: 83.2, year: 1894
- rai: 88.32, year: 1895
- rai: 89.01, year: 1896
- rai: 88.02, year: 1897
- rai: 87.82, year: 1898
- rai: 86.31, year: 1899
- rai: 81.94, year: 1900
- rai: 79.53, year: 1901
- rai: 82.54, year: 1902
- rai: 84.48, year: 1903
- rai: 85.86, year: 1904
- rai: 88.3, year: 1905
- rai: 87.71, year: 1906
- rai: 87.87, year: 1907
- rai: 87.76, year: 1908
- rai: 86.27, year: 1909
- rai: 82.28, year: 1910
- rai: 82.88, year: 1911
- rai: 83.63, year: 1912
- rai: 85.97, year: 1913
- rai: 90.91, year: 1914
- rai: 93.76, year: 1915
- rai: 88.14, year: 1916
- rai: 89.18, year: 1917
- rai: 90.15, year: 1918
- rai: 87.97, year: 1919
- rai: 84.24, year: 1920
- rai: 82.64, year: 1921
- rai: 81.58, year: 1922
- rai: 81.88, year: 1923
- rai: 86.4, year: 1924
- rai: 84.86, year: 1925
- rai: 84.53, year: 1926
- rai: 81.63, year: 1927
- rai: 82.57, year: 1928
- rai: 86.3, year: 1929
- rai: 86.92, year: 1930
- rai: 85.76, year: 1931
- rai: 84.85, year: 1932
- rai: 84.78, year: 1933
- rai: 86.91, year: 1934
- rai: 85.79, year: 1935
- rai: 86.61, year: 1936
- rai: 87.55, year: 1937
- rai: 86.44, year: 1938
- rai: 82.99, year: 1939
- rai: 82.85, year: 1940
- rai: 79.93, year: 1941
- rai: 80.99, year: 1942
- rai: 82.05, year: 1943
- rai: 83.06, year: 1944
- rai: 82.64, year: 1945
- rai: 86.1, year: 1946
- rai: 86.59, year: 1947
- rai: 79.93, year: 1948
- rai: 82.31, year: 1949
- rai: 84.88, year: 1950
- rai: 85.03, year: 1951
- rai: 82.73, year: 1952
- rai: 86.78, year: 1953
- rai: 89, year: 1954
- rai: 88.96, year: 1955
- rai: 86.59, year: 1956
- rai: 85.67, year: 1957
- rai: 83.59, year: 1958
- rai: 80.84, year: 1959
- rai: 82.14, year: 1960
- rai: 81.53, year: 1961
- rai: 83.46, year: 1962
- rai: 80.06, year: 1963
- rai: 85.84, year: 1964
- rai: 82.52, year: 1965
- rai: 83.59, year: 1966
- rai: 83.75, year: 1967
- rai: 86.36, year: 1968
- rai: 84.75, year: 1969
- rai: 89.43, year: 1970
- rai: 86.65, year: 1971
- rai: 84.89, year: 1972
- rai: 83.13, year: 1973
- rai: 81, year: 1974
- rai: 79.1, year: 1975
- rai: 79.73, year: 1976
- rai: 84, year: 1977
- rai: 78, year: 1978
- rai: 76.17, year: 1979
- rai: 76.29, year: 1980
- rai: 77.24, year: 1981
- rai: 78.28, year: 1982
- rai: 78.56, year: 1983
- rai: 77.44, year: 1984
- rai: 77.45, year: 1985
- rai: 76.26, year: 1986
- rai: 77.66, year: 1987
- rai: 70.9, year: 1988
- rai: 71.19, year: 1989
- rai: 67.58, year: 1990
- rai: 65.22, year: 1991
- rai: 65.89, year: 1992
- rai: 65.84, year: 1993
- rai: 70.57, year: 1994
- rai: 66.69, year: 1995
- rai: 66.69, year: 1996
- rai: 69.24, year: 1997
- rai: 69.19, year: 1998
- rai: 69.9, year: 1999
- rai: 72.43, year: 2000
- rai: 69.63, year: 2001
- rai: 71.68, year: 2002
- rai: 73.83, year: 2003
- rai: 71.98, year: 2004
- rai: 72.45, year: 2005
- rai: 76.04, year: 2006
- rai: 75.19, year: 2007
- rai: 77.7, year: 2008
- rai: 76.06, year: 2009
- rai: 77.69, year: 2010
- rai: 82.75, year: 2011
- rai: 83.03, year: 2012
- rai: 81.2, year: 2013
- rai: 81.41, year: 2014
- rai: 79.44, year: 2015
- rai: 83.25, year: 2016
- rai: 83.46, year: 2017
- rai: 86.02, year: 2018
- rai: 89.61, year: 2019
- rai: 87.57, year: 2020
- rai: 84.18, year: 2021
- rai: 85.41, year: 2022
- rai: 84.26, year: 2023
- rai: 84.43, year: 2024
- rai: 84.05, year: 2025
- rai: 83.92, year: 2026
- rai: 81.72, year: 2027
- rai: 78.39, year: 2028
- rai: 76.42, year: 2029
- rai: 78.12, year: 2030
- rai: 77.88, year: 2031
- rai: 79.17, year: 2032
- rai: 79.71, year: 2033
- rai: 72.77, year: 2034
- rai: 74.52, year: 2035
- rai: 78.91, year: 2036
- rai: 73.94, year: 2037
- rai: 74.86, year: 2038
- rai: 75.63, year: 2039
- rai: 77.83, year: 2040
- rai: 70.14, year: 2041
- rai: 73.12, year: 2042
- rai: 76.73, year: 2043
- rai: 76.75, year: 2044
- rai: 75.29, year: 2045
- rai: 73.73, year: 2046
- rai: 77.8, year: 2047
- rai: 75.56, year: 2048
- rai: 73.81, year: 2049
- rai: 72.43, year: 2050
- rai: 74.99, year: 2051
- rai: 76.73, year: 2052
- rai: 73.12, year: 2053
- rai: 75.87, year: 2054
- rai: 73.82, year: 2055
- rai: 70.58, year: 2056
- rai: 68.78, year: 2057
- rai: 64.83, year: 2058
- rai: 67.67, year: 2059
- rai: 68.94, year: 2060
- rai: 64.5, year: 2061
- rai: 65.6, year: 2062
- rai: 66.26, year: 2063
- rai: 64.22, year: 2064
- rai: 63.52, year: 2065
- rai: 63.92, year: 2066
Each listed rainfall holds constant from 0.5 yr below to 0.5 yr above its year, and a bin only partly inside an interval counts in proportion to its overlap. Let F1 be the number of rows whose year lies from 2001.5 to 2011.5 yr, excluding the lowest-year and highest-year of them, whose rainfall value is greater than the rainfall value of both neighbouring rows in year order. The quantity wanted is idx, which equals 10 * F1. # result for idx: 30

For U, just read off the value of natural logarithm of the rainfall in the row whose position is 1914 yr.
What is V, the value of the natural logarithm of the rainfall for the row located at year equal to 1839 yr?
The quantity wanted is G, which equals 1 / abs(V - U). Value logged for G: 4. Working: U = 4.51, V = 4.27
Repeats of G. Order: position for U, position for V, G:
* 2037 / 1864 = 7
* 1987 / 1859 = 30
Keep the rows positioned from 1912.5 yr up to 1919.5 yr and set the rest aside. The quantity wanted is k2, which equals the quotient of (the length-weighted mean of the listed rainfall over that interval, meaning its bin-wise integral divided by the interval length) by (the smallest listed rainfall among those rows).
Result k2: 1.04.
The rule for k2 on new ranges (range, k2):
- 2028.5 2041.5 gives 1.09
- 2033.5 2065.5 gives 1.14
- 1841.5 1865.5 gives 1.30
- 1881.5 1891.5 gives 1.04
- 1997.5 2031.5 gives 1.14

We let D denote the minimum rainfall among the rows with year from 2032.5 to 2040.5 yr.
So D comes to 72.77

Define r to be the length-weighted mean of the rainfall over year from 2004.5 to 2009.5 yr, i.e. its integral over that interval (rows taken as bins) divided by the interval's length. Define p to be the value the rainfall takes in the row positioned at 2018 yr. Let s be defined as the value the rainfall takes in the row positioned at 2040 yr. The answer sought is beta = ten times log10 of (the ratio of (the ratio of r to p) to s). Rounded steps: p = 86.02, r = 75.5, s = 77.83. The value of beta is -19.5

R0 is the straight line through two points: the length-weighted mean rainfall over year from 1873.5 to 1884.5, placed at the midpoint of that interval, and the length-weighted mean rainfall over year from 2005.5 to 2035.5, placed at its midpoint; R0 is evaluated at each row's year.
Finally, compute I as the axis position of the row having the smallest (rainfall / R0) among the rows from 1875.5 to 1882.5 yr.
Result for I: 1881 yr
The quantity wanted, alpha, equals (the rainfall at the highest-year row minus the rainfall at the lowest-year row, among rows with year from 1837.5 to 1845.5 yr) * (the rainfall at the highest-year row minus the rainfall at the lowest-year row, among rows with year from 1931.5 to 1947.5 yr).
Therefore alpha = -2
